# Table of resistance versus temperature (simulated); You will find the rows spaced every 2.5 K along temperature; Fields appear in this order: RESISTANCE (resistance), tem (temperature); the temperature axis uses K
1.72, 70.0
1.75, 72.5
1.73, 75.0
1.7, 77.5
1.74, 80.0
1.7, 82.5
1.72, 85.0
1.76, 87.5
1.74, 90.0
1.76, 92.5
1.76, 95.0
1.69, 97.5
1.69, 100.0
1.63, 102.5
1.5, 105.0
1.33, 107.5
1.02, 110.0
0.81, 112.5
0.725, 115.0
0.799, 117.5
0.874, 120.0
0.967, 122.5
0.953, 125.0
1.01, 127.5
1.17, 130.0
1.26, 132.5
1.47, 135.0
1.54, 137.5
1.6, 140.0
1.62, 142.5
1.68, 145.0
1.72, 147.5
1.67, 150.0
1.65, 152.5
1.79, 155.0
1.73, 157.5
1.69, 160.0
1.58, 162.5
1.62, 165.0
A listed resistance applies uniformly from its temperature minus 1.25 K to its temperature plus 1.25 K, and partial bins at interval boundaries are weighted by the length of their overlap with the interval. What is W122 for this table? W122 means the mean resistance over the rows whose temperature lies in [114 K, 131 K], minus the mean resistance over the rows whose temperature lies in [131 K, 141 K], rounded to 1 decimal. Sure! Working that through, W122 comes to -0.5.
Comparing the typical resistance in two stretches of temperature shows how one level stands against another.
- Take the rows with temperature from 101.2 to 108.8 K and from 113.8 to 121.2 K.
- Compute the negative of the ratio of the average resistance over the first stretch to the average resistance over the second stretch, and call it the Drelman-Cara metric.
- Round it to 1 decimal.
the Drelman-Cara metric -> -1.9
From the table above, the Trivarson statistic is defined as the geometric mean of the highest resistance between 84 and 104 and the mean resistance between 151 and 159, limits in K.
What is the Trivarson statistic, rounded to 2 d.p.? 1.74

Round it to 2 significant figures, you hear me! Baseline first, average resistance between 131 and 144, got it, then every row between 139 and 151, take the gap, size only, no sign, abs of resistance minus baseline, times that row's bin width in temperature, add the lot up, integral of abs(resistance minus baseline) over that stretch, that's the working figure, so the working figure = 2.0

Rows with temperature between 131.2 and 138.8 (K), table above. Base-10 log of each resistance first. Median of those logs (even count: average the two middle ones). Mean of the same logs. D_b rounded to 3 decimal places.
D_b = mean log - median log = -0.016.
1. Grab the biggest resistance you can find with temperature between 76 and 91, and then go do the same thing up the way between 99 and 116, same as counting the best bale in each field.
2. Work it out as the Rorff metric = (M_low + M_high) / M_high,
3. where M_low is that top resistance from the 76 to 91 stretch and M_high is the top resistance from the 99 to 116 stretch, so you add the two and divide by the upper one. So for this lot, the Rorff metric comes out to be 2.04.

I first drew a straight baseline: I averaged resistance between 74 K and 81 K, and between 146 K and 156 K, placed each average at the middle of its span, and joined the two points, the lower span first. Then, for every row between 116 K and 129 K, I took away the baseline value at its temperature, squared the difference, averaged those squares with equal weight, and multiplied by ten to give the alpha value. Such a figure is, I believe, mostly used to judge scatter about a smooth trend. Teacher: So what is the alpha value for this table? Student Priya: 6.3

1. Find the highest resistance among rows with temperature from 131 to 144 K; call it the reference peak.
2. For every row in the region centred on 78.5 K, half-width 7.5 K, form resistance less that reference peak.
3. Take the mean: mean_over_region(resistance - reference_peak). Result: 0.10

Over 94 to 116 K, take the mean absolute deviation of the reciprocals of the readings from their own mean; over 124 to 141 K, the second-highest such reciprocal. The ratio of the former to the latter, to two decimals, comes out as 0.25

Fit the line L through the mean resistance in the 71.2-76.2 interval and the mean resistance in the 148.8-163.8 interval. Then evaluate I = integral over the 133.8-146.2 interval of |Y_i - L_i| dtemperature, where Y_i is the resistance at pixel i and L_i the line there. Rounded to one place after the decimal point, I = 1.4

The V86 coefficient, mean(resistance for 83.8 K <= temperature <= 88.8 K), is 1.74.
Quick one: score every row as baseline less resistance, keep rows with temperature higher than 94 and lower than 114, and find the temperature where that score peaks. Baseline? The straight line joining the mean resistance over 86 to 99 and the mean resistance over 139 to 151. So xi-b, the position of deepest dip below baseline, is 112.5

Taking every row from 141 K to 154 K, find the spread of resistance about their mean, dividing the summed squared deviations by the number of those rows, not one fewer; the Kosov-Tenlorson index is 0.03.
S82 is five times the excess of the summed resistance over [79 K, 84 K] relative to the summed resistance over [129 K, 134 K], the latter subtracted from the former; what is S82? 5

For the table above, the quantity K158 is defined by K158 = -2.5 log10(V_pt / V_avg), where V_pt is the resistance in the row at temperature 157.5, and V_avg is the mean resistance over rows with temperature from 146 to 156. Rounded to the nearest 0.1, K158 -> 0.0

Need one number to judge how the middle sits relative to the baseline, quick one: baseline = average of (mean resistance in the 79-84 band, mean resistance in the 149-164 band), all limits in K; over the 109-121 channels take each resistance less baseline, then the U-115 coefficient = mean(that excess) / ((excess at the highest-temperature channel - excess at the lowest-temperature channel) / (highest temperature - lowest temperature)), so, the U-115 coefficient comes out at 59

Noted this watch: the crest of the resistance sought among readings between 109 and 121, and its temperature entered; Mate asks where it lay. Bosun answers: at 110.0 K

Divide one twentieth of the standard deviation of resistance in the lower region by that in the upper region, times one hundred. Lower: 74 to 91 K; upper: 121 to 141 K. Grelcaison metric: 0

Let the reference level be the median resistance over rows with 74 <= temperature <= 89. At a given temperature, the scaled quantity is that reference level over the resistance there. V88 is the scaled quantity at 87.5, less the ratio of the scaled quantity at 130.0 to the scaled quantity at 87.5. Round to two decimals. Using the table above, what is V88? -0.52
